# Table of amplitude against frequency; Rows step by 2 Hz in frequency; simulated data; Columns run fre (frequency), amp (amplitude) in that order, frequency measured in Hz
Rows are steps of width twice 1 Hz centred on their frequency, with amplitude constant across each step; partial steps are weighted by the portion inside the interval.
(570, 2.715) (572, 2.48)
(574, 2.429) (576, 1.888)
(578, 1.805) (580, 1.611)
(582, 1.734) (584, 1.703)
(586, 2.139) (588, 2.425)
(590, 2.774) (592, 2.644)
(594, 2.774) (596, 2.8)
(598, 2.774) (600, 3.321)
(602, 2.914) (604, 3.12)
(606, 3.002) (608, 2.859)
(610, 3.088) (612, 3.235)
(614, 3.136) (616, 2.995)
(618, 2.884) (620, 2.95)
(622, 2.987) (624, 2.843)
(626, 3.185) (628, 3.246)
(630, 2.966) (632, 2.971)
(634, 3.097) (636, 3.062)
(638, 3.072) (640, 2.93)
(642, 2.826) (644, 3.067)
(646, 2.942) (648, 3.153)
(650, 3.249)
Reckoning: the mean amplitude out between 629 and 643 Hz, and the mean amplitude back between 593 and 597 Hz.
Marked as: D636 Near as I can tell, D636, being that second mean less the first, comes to -0.2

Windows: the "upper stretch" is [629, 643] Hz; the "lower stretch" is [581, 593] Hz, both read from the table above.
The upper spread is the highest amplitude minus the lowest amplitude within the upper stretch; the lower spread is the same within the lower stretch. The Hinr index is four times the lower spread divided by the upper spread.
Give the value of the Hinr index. 16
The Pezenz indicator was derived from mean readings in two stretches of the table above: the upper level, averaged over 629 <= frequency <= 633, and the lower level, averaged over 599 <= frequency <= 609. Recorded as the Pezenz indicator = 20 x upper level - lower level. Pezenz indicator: 56.3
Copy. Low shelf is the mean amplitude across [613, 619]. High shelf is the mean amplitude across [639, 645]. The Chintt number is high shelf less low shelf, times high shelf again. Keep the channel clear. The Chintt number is 0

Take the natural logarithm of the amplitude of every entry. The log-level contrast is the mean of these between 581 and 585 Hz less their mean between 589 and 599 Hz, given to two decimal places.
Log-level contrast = -0.47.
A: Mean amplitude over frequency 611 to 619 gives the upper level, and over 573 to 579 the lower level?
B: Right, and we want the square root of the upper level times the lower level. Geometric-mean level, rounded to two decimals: 2.50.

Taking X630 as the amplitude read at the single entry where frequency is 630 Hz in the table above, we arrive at 2.966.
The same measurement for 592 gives 2.644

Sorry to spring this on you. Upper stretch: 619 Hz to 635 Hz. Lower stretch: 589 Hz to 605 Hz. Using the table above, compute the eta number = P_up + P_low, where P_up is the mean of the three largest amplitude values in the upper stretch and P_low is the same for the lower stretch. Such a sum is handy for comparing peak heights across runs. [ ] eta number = 6.29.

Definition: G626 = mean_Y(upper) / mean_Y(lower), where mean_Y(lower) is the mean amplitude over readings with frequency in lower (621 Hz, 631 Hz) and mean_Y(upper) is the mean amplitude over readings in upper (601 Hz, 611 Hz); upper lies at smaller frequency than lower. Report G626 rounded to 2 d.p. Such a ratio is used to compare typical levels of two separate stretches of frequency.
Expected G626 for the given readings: 0.98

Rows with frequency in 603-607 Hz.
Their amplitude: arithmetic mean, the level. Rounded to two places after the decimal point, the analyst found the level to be 3.06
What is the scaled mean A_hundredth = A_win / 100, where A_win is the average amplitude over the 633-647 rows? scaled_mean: 0.0300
